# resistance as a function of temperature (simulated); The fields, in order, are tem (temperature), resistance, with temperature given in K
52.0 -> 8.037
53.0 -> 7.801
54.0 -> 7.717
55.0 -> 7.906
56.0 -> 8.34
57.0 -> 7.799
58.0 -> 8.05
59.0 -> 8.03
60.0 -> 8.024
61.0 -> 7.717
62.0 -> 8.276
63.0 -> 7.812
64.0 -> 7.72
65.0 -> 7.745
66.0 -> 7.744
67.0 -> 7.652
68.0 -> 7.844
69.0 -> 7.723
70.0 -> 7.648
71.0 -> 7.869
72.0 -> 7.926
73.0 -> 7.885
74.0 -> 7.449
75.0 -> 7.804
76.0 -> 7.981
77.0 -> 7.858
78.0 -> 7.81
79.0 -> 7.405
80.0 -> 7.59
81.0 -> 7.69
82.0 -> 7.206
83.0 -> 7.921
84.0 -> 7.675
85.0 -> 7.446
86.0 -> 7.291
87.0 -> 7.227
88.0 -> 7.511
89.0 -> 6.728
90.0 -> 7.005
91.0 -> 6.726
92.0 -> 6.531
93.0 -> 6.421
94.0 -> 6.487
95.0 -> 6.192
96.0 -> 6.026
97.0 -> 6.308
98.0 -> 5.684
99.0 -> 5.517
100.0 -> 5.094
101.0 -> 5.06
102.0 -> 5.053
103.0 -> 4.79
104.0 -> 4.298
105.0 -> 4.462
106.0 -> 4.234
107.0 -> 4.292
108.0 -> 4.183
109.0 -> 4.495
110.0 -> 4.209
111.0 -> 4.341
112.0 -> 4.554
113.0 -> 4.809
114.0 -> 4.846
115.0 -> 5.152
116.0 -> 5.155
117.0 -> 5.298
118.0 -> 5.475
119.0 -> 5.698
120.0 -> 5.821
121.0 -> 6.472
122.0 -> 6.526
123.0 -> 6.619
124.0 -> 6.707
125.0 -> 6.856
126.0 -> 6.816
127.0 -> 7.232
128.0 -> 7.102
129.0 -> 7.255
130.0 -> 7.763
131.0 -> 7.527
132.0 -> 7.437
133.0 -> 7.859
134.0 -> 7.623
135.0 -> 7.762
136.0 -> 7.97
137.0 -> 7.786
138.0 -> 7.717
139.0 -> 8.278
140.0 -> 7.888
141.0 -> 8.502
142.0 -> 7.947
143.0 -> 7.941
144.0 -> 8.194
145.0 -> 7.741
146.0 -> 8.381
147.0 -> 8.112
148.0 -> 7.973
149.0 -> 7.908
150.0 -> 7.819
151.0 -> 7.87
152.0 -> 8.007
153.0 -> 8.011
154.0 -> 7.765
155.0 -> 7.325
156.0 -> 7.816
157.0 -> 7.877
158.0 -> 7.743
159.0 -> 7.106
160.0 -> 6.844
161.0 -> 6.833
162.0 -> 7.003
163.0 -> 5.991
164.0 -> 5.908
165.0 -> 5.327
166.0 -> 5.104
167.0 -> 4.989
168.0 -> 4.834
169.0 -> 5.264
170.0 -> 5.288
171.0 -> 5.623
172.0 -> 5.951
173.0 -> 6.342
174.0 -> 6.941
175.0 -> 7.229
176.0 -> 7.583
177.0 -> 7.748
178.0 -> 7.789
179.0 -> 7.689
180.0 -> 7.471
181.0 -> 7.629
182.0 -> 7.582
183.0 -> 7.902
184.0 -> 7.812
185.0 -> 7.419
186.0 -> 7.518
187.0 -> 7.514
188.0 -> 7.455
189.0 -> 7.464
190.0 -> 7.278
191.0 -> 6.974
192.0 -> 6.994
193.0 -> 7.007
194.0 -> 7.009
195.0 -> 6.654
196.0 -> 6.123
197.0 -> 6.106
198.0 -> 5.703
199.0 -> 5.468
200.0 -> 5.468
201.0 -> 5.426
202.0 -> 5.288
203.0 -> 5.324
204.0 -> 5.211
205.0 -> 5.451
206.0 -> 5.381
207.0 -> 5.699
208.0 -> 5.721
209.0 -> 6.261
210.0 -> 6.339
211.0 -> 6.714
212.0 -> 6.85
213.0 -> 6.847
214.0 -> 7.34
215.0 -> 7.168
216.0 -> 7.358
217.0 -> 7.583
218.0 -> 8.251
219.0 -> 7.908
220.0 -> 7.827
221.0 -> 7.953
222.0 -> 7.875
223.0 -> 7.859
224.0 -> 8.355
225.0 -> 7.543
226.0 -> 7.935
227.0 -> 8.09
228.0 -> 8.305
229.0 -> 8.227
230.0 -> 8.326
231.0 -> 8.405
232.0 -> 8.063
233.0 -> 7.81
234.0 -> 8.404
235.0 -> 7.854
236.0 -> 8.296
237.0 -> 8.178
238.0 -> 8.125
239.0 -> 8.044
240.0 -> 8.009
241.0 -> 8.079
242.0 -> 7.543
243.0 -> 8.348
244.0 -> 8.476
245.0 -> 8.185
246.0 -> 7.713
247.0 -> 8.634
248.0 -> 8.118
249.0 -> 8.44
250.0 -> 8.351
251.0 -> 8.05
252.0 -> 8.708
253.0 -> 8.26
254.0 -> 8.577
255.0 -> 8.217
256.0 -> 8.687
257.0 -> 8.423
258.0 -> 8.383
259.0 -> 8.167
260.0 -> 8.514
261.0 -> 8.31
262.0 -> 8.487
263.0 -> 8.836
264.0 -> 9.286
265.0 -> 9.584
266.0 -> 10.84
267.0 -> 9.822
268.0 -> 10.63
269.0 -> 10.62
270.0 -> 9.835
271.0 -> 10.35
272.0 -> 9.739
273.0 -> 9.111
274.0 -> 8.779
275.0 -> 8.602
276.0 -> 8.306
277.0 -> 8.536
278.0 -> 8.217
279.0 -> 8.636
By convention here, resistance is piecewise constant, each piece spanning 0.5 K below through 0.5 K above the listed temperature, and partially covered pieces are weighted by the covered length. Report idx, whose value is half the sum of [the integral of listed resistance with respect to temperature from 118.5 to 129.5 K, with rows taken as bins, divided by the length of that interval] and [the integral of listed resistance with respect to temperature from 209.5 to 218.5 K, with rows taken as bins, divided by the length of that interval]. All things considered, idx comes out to 6.90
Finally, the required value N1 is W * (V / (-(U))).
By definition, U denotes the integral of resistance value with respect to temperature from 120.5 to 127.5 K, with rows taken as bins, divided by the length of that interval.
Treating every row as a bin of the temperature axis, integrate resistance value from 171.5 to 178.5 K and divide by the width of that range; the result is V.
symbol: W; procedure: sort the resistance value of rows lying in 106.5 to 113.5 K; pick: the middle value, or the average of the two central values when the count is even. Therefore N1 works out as -5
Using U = 6.7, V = 7.1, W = 4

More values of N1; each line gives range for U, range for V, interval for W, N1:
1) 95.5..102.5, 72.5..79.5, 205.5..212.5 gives -9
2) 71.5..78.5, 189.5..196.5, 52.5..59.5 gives -7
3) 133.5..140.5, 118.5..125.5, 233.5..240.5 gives -7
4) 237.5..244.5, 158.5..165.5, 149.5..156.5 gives -6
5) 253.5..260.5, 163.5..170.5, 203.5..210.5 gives -4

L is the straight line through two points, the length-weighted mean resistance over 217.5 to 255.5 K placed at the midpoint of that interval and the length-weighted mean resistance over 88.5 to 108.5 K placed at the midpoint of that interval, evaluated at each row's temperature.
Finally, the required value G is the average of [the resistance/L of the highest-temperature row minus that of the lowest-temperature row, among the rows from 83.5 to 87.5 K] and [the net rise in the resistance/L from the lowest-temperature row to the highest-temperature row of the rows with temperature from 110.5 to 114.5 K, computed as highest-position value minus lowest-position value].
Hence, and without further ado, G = -0.010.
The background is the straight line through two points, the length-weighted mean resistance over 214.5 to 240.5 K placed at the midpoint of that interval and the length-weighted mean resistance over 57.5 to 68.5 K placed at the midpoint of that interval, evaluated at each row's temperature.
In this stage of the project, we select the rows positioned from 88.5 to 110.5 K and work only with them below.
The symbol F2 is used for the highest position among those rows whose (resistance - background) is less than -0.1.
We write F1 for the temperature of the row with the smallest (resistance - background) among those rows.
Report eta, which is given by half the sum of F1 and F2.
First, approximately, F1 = 108.0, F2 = 110.0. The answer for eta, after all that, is 109.0 K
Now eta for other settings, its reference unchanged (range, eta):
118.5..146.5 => 132.0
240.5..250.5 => 244.0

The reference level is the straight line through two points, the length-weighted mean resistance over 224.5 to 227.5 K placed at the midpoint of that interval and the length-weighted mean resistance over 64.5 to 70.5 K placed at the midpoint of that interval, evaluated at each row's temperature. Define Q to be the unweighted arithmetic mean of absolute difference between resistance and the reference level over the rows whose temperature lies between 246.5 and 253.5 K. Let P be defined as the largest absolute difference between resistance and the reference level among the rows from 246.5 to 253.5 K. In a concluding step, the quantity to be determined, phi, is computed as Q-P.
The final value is -0.3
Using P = 0.8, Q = 0.5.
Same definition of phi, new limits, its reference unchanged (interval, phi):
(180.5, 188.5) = -0.2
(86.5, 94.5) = -0.4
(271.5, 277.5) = -0.9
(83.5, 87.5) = -0.2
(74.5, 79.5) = -0.2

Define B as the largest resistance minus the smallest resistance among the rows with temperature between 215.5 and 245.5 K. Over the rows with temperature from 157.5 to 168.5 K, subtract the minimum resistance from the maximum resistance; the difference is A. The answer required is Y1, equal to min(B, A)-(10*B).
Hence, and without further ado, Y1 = -10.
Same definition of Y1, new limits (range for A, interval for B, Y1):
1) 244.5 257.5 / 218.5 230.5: -7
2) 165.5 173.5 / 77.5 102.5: -27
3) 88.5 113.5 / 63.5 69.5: -2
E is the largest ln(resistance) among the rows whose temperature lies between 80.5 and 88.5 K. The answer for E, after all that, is 2.07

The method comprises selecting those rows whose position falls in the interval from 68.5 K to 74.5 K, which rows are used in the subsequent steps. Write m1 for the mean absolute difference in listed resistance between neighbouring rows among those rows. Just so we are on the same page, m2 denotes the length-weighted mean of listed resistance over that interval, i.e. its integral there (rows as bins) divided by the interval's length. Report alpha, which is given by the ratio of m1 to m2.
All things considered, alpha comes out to 0.0214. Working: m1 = 0.166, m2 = 7.75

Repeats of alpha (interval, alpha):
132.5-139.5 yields 0.0296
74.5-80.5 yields 0.0242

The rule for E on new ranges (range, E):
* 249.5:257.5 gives 2.16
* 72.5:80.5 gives 2.08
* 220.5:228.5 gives 2.12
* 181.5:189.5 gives 2.07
